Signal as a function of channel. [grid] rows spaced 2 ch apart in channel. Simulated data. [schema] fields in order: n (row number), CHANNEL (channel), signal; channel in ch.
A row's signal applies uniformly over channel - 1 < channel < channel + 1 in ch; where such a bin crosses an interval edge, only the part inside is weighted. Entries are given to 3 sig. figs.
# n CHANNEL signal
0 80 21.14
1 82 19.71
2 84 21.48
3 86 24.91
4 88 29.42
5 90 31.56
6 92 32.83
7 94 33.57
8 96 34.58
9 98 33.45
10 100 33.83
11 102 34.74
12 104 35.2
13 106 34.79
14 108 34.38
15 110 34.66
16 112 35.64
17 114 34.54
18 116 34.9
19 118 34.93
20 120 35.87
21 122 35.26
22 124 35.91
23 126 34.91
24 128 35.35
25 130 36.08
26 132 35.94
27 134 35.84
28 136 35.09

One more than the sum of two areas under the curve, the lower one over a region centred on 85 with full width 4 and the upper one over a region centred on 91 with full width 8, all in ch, 349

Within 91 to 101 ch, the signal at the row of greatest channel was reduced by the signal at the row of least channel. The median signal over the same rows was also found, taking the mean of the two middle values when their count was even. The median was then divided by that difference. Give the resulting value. 34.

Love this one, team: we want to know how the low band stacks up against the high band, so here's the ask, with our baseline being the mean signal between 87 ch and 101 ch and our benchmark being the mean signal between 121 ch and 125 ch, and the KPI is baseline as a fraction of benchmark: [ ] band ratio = 0.92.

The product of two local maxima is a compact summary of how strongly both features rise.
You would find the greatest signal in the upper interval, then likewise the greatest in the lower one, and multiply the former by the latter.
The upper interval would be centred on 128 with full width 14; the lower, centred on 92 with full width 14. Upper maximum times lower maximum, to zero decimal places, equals 1248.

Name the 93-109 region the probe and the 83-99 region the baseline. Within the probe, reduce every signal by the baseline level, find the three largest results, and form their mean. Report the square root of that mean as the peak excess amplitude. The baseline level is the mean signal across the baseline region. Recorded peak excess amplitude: 2.16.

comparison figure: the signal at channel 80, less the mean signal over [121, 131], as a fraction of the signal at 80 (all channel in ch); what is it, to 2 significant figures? -0.68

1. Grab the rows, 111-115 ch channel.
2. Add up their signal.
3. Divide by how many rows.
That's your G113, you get 35.1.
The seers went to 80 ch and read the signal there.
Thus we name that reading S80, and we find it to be 21.14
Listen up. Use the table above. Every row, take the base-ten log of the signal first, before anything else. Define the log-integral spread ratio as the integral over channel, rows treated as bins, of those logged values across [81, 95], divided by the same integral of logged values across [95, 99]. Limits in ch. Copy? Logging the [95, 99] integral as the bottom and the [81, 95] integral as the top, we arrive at 3.3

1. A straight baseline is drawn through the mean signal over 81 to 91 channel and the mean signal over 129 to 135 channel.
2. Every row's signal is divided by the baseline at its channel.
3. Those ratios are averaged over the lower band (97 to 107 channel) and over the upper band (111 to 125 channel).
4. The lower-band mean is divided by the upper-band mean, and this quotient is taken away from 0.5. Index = -0.597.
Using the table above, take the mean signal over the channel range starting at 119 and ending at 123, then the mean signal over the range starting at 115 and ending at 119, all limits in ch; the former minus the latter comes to 0.65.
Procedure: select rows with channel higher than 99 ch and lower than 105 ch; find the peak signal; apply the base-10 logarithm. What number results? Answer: 1.55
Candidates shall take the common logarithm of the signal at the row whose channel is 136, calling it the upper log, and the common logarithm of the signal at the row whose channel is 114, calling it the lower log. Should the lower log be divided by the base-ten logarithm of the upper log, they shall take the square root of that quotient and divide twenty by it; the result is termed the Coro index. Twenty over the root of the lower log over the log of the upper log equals 7.01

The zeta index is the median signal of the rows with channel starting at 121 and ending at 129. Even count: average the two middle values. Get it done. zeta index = 35.3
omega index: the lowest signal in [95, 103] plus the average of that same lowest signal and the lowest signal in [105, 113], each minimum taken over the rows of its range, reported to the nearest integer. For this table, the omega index 67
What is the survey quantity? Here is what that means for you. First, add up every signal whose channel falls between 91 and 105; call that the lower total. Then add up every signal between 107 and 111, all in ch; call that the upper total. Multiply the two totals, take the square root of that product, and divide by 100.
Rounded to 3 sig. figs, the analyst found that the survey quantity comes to 1.28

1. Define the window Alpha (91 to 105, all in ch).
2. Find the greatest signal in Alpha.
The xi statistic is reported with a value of 35.2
